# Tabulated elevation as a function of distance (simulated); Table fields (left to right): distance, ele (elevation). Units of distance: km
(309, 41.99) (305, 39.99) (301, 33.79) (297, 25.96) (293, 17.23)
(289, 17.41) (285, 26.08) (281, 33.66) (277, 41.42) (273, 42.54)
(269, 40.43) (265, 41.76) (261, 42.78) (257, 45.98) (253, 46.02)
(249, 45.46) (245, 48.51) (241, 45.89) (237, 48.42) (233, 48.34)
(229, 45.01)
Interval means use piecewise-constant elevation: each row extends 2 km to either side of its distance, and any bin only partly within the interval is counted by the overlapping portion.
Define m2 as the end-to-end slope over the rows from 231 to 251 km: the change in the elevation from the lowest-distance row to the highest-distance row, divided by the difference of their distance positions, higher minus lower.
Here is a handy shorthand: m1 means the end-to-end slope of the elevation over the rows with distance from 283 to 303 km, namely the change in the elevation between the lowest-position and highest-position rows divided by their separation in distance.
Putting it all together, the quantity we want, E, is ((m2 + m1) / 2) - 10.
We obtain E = -9.8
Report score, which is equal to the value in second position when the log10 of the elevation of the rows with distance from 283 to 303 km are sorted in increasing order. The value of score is 1.2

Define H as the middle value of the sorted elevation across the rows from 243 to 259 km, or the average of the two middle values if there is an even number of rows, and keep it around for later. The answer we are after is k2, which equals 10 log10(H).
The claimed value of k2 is 16.6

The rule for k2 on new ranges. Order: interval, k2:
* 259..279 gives 16.2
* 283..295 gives 12.4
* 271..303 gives 14.8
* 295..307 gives 15.3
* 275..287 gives 15.3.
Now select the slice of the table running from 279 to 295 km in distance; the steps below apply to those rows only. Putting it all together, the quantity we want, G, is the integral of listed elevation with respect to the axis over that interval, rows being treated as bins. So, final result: 378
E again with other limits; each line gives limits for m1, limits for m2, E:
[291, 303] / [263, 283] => -9.2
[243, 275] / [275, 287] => -11.1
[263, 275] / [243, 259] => -10.1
